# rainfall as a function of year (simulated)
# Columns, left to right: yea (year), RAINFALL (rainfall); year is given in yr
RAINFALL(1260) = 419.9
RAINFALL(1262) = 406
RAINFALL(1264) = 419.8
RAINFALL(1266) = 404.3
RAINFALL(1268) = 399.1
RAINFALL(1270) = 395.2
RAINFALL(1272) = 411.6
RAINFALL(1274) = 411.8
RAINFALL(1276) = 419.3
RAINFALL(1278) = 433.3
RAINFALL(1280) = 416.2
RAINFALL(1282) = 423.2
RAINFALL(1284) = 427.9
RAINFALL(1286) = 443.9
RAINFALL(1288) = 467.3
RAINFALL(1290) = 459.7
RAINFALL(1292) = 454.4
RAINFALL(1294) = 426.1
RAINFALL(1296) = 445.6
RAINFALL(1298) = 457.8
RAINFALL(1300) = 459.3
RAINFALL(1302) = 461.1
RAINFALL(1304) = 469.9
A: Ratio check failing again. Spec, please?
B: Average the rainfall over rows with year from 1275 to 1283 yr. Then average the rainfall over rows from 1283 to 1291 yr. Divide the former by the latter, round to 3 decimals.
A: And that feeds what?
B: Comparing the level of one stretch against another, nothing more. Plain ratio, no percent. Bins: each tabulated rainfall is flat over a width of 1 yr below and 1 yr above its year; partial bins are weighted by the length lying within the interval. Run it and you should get 0.941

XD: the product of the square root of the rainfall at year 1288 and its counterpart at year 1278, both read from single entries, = 450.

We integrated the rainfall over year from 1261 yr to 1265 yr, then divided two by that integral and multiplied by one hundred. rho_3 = 0.12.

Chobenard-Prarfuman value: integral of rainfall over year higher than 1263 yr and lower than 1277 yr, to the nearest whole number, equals 5722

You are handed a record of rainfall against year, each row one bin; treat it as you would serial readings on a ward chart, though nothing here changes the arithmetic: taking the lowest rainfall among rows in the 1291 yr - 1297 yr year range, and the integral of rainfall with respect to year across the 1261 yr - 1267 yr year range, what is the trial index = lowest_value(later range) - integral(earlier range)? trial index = -2034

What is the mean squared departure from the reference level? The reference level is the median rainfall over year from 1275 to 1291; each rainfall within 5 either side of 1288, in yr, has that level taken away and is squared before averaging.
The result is 589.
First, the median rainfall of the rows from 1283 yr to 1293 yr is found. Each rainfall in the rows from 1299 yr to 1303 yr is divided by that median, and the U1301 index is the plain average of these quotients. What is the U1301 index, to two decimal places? 1.01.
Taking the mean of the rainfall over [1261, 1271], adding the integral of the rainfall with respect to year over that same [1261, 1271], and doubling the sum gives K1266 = 8907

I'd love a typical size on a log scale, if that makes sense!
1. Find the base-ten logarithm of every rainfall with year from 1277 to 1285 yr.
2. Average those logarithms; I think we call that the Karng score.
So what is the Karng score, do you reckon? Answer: 2.63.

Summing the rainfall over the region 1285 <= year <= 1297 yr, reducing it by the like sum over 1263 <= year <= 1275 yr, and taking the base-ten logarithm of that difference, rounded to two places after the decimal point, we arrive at 2.41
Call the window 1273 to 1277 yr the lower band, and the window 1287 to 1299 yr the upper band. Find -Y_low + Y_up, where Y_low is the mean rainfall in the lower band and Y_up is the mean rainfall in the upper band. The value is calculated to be 36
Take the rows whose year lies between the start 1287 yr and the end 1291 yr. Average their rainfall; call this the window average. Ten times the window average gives 4635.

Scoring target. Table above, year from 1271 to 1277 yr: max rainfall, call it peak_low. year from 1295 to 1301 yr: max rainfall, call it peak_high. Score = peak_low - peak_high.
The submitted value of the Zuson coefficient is -40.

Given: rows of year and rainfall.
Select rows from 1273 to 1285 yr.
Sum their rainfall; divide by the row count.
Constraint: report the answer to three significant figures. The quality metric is 422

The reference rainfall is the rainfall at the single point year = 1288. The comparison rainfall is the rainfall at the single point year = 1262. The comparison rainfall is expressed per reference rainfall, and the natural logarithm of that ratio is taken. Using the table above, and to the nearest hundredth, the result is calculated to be -0.14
